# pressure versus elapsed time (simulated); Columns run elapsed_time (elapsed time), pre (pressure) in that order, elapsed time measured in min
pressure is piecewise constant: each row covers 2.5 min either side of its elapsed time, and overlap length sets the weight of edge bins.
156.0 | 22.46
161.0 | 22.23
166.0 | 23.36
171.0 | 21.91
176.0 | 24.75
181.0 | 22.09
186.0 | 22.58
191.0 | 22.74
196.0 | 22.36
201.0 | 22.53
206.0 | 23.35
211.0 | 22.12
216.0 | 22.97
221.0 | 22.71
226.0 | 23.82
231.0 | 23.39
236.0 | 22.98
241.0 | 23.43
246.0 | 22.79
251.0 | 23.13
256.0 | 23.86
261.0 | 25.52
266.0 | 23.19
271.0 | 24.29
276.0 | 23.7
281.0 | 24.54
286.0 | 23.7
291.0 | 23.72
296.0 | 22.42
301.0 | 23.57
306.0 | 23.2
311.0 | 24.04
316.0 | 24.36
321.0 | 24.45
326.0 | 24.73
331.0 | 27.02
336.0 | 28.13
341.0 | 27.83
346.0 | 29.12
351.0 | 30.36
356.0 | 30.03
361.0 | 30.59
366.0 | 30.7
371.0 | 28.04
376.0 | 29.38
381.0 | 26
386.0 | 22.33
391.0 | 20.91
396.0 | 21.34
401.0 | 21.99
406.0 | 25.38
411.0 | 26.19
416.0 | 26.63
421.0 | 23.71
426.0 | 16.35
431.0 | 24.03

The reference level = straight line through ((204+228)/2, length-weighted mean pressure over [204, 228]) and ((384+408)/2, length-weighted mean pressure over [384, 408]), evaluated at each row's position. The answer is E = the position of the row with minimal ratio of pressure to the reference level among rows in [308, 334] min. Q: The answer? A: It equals 311.0 min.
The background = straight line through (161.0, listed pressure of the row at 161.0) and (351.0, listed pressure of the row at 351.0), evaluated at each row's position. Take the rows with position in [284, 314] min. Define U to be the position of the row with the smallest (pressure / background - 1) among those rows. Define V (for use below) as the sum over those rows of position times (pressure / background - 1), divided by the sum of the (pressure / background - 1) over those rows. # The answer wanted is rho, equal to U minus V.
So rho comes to -2.9 min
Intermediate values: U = 296.0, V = 298.9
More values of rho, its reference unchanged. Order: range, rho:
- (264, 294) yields 11.9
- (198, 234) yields -5.7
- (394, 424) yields -11.5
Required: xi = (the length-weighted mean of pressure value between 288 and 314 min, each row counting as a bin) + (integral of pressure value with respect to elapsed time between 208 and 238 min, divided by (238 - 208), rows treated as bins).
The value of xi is 46.4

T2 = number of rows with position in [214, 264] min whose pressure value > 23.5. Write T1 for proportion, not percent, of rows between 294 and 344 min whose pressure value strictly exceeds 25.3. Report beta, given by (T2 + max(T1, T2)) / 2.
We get 3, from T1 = 0.30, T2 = 3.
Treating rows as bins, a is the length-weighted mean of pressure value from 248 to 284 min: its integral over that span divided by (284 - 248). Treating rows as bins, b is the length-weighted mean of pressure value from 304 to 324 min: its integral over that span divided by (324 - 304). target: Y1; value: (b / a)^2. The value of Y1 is 1.00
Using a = 24.0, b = 24.1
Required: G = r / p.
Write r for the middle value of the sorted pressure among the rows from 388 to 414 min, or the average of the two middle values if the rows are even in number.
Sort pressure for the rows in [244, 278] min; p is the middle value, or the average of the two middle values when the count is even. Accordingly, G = 0.93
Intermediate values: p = 23.7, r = 22.0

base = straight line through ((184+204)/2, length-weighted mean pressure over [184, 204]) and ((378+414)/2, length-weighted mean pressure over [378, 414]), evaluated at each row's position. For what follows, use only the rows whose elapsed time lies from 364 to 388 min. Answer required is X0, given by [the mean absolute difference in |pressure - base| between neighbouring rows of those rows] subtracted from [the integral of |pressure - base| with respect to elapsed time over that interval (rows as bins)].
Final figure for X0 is 101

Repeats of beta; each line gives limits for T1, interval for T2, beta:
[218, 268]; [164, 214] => 1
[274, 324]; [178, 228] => 1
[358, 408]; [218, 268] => 3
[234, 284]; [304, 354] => 9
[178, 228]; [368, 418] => 6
